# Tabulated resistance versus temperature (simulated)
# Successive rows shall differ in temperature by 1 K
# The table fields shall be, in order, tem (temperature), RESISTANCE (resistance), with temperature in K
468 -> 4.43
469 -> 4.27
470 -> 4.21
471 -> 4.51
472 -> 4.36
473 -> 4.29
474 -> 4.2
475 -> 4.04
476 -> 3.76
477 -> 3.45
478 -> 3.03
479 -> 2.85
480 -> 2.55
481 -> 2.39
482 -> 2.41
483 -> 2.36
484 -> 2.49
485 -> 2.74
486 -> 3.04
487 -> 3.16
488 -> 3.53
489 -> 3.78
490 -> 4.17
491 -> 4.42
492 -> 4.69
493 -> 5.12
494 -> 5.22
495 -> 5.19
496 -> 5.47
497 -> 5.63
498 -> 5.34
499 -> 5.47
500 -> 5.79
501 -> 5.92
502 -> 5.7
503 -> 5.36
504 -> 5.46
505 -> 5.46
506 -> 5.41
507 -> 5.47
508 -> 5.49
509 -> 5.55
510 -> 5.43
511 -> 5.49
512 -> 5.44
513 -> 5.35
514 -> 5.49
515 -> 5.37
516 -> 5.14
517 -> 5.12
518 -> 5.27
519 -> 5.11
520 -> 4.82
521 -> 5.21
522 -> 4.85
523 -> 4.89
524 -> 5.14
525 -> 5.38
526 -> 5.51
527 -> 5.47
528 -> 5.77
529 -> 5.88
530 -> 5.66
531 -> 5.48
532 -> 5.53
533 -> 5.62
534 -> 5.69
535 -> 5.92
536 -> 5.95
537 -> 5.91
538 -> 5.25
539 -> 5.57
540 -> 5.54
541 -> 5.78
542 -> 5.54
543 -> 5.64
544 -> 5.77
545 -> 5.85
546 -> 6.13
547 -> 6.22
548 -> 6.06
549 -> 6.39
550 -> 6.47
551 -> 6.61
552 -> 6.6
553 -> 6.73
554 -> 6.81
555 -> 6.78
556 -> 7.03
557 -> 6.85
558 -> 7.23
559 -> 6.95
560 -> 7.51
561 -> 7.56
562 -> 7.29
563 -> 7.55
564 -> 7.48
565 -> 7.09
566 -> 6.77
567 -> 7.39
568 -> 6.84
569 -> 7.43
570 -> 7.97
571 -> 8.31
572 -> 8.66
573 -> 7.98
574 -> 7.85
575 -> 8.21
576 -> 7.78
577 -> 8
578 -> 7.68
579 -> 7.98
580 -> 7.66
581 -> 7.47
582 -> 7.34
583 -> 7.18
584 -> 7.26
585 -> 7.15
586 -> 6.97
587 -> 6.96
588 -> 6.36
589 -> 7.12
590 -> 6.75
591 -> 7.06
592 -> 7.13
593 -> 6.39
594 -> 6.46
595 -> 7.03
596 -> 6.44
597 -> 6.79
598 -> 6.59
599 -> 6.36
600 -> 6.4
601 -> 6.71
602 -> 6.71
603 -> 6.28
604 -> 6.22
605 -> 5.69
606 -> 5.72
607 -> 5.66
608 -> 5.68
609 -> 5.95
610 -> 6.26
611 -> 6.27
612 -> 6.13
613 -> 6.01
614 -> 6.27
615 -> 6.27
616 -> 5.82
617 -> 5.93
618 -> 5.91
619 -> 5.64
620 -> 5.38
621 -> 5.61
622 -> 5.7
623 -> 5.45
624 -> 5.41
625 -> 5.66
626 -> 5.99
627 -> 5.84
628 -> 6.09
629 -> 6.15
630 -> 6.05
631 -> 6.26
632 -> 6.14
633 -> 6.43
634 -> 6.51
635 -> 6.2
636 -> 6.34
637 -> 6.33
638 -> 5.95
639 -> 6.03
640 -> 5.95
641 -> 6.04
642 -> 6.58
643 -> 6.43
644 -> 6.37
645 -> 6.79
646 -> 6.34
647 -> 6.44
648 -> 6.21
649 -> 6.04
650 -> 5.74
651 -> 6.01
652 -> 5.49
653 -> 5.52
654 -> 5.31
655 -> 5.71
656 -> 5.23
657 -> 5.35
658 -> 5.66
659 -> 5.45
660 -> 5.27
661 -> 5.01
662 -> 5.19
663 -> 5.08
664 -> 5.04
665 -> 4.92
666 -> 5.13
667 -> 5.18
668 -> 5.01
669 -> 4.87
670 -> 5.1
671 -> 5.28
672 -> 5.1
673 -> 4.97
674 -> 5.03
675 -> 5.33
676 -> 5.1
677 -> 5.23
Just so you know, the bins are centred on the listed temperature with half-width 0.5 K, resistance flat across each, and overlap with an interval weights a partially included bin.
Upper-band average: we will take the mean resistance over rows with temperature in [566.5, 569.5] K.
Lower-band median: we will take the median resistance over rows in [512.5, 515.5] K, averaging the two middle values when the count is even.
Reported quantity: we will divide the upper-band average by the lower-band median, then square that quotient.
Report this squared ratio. 1.8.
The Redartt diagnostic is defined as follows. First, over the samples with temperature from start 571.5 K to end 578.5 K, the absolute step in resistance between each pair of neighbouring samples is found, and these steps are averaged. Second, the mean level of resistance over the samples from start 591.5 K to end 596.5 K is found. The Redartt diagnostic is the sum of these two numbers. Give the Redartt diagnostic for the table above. 7.0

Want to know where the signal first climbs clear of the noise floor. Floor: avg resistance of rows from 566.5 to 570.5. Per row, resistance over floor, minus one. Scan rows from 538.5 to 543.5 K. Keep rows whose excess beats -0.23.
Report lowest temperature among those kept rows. 541 K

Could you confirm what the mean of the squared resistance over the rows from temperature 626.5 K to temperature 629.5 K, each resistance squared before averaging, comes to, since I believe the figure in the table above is 36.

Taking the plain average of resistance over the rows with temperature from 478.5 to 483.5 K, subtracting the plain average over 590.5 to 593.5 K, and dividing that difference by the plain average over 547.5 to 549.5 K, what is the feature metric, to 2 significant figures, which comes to -0.70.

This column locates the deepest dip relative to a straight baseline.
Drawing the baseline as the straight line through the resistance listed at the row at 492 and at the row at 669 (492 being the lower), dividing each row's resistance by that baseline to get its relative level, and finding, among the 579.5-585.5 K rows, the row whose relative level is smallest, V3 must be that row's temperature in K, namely 585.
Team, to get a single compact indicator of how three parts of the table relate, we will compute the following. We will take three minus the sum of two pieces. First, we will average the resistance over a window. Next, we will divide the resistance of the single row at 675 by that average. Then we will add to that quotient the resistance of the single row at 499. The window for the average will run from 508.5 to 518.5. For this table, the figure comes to -3.5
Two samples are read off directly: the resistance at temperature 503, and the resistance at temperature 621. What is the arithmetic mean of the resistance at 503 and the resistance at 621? 5.5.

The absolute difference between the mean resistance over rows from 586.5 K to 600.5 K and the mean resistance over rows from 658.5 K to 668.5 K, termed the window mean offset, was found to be 1.6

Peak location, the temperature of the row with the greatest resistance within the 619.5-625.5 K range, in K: 622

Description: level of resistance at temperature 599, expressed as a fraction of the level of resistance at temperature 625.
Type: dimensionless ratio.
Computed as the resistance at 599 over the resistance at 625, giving 1.12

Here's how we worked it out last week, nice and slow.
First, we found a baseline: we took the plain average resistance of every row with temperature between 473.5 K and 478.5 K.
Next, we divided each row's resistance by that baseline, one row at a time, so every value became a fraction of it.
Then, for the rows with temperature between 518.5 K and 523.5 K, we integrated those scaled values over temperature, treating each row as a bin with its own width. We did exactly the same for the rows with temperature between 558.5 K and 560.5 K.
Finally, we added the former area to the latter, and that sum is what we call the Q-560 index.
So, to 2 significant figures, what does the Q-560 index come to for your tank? 11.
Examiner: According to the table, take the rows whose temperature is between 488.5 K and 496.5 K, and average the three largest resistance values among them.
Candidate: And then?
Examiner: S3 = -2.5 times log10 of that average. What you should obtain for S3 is -1.81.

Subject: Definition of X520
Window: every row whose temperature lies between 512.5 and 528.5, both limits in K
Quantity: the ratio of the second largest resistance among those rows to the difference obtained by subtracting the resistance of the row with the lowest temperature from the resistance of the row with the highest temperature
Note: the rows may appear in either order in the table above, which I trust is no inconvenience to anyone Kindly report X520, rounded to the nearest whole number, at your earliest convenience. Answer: 13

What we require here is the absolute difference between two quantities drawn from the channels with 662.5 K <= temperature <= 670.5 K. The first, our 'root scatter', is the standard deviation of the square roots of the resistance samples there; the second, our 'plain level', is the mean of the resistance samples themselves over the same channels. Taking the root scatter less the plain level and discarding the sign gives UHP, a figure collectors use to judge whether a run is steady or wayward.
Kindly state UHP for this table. 5.0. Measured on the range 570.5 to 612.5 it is 6.8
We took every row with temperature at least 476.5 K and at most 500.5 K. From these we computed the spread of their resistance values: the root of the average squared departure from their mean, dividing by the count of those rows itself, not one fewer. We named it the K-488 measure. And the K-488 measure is 1.2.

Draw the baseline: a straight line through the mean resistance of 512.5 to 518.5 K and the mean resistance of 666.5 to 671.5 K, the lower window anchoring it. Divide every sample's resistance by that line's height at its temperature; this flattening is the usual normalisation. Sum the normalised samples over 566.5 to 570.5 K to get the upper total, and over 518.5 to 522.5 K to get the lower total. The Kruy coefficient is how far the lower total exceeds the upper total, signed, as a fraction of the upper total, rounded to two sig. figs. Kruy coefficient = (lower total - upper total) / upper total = -0.33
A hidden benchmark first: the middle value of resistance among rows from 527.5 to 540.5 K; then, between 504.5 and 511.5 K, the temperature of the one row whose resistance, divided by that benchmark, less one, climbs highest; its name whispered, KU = 509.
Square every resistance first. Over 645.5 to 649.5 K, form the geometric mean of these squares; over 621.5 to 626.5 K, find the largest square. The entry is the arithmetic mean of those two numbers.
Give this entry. 38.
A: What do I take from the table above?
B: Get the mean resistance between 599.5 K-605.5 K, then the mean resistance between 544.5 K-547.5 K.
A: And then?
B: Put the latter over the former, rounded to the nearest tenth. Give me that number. 1.0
